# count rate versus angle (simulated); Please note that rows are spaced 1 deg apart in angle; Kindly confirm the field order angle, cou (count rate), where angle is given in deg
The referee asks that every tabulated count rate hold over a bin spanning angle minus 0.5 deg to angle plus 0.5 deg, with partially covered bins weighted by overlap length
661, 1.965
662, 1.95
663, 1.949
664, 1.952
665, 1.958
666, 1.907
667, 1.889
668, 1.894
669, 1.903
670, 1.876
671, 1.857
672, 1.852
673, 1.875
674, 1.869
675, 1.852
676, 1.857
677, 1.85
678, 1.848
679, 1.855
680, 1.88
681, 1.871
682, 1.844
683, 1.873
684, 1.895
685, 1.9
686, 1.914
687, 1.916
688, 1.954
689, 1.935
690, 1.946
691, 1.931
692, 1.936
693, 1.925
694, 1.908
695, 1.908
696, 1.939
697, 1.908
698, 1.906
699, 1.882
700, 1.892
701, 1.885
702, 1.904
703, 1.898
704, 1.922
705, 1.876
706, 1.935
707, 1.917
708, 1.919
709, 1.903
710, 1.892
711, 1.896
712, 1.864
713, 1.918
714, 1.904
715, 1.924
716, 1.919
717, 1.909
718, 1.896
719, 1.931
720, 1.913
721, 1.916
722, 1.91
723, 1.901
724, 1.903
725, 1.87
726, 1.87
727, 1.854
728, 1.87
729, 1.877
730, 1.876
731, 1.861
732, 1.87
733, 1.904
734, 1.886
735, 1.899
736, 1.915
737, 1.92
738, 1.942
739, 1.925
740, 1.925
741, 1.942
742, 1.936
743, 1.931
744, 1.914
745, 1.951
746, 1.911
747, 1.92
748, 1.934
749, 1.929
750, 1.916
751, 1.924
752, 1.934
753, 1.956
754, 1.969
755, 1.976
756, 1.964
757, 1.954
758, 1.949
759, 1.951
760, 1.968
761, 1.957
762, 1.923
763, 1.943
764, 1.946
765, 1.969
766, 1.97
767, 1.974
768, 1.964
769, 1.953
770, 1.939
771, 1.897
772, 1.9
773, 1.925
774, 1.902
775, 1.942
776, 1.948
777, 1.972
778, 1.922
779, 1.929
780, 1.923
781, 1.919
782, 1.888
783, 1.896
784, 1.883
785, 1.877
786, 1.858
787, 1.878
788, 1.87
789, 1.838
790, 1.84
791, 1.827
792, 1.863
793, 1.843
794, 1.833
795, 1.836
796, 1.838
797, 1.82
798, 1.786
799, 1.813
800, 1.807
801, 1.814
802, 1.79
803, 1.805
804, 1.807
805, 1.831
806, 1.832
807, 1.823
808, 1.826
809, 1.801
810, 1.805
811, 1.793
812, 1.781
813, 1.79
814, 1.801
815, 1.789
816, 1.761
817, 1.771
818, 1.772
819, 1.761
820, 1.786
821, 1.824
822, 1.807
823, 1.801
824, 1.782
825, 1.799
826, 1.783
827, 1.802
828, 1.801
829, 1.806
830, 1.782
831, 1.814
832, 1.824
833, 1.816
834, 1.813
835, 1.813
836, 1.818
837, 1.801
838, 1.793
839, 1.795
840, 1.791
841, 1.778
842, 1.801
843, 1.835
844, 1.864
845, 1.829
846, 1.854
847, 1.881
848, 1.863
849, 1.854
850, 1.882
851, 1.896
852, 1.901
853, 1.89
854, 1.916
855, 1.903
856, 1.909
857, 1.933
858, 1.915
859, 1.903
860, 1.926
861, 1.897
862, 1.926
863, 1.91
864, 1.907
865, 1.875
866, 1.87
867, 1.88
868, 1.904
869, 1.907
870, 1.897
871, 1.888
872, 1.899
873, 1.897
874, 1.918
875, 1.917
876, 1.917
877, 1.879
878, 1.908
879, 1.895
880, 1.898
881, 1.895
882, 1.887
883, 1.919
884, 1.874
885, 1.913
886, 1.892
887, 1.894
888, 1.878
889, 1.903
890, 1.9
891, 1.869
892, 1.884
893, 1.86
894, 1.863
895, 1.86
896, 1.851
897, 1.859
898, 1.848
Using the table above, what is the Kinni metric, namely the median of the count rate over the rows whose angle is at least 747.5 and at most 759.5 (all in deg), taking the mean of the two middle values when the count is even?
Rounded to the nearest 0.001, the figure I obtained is 1.950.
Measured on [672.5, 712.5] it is 1.899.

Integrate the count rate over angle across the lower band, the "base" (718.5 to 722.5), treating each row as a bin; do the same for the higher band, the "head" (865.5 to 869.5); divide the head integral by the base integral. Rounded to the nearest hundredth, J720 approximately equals 0.99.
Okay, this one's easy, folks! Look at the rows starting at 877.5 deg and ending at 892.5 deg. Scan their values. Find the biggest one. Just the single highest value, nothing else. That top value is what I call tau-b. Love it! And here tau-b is 1.919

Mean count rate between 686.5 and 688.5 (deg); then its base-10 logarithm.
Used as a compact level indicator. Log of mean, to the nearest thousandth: 0.287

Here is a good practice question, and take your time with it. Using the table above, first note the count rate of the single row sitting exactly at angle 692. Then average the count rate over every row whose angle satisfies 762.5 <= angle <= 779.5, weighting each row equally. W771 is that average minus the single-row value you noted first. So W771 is 0.005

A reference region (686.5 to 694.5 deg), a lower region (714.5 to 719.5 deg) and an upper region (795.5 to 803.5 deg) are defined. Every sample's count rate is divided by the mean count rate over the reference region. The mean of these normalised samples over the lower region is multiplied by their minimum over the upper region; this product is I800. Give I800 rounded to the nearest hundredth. 0.92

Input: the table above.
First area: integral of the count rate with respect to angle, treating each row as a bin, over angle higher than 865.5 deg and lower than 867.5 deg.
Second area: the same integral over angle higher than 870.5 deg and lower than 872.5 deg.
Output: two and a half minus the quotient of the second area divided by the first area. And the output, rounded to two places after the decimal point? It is 1.49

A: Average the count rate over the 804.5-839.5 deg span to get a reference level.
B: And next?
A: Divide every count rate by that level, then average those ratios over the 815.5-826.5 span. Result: 0.99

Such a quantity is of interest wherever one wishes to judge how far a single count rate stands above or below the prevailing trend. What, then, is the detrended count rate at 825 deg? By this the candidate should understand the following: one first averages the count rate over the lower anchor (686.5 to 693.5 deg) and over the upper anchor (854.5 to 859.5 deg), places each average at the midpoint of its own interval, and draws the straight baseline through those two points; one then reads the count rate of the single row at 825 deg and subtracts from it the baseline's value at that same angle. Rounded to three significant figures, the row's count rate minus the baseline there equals -0.118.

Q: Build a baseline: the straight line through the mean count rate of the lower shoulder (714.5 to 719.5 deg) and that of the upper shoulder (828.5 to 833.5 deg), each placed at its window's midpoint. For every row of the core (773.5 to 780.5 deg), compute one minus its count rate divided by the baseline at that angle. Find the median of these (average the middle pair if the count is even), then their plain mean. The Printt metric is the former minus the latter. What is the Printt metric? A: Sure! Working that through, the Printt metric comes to 0.0016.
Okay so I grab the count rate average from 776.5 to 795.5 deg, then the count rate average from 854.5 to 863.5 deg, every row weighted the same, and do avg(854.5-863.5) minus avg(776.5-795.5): 0.035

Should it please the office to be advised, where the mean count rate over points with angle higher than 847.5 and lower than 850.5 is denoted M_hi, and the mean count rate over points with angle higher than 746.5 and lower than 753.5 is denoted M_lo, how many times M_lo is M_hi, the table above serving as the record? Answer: 0.97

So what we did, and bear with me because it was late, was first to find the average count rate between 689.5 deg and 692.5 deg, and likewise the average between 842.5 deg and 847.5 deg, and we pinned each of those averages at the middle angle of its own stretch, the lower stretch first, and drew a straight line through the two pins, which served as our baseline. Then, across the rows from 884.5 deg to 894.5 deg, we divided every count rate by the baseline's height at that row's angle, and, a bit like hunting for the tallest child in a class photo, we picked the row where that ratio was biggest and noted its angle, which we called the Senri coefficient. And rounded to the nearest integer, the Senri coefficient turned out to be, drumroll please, 885 deg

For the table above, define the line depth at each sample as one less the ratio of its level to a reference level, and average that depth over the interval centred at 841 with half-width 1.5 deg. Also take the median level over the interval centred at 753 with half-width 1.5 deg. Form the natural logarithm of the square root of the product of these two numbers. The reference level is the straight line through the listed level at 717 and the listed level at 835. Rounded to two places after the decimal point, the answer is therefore -1.97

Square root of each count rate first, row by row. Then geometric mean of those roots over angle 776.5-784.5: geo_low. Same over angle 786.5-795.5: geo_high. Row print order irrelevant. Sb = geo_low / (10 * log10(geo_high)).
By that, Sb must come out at 1.04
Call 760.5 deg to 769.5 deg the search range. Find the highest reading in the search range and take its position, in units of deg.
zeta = 767 deg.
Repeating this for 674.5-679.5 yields 676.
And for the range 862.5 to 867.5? 863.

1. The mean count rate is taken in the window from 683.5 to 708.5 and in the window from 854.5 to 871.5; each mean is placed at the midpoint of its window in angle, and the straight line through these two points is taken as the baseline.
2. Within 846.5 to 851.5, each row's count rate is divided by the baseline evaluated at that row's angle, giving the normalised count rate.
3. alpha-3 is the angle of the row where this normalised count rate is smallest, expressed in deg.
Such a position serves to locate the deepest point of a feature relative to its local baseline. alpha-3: 849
